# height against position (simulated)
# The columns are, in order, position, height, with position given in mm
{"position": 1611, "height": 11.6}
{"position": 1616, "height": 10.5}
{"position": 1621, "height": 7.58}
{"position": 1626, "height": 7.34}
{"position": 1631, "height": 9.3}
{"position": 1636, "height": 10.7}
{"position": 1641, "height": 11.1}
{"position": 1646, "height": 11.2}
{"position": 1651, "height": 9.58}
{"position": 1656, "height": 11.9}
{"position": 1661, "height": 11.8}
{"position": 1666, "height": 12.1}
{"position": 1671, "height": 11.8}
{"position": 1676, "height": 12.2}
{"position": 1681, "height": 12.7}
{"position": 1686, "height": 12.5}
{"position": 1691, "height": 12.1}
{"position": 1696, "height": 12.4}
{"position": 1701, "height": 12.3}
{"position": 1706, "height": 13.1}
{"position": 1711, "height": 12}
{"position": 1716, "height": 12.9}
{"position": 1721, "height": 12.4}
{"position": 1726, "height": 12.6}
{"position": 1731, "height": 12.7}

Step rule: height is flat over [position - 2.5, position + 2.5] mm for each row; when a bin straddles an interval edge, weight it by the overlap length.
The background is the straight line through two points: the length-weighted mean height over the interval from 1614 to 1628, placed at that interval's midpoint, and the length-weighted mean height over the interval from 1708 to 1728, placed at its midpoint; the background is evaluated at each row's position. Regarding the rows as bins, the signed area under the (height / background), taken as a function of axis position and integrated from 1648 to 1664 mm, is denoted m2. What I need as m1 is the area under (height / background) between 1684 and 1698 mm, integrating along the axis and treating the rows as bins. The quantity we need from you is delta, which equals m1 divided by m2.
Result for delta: 0.85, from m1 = 15.2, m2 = 18.0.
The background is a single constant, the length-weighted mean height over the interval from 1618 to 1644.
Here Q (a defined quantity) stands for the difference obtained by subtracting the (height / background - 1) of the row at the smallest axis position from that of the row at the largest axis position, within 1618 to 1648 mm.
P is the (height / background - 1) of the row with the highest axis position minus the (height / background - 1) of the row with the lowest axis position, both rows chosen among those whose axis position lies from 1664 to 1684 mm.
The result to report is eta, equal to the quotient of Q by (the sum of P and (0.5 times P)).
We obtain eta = 4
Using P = 0.065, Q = 0.39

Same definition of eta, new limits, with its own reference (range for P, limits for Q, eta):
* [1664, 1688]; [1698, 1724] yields 0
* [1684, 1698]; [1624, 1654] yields -15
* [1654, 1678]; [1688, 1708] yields 2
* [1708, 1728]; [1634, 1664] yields 1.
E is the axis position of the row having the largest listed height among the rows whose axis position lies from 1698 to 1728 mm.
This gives 1706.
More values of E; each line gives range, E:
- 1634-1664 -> 1656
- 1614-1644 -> 1641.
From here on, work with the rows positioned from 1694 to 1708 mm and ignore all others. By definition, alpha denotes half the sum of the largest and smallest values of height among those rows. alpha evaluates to 12.7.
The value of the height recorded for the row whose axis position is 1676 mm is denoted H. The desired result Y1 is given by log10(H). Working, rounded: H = 12.2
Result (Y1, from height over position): 1.09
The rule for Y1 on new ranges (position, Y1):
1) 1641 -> 1.05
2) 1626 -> 0.87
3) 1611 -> 1.06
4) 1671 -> 1.07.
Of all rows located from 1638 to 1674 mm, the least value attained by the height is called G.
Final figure 9.58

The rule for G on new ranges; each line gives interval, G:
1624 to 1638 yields 7.34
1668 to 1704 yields 11.8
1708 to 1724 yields 12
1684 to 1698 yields 12.1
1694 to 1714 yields 12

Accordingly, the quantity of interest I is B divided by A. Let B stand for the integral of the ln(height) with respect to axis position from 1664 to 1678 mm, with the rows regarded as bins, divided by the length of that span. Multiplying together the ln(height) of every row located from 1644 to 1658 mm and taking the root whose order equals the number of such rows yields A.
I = 1.04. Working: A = 2.38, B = 2.49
